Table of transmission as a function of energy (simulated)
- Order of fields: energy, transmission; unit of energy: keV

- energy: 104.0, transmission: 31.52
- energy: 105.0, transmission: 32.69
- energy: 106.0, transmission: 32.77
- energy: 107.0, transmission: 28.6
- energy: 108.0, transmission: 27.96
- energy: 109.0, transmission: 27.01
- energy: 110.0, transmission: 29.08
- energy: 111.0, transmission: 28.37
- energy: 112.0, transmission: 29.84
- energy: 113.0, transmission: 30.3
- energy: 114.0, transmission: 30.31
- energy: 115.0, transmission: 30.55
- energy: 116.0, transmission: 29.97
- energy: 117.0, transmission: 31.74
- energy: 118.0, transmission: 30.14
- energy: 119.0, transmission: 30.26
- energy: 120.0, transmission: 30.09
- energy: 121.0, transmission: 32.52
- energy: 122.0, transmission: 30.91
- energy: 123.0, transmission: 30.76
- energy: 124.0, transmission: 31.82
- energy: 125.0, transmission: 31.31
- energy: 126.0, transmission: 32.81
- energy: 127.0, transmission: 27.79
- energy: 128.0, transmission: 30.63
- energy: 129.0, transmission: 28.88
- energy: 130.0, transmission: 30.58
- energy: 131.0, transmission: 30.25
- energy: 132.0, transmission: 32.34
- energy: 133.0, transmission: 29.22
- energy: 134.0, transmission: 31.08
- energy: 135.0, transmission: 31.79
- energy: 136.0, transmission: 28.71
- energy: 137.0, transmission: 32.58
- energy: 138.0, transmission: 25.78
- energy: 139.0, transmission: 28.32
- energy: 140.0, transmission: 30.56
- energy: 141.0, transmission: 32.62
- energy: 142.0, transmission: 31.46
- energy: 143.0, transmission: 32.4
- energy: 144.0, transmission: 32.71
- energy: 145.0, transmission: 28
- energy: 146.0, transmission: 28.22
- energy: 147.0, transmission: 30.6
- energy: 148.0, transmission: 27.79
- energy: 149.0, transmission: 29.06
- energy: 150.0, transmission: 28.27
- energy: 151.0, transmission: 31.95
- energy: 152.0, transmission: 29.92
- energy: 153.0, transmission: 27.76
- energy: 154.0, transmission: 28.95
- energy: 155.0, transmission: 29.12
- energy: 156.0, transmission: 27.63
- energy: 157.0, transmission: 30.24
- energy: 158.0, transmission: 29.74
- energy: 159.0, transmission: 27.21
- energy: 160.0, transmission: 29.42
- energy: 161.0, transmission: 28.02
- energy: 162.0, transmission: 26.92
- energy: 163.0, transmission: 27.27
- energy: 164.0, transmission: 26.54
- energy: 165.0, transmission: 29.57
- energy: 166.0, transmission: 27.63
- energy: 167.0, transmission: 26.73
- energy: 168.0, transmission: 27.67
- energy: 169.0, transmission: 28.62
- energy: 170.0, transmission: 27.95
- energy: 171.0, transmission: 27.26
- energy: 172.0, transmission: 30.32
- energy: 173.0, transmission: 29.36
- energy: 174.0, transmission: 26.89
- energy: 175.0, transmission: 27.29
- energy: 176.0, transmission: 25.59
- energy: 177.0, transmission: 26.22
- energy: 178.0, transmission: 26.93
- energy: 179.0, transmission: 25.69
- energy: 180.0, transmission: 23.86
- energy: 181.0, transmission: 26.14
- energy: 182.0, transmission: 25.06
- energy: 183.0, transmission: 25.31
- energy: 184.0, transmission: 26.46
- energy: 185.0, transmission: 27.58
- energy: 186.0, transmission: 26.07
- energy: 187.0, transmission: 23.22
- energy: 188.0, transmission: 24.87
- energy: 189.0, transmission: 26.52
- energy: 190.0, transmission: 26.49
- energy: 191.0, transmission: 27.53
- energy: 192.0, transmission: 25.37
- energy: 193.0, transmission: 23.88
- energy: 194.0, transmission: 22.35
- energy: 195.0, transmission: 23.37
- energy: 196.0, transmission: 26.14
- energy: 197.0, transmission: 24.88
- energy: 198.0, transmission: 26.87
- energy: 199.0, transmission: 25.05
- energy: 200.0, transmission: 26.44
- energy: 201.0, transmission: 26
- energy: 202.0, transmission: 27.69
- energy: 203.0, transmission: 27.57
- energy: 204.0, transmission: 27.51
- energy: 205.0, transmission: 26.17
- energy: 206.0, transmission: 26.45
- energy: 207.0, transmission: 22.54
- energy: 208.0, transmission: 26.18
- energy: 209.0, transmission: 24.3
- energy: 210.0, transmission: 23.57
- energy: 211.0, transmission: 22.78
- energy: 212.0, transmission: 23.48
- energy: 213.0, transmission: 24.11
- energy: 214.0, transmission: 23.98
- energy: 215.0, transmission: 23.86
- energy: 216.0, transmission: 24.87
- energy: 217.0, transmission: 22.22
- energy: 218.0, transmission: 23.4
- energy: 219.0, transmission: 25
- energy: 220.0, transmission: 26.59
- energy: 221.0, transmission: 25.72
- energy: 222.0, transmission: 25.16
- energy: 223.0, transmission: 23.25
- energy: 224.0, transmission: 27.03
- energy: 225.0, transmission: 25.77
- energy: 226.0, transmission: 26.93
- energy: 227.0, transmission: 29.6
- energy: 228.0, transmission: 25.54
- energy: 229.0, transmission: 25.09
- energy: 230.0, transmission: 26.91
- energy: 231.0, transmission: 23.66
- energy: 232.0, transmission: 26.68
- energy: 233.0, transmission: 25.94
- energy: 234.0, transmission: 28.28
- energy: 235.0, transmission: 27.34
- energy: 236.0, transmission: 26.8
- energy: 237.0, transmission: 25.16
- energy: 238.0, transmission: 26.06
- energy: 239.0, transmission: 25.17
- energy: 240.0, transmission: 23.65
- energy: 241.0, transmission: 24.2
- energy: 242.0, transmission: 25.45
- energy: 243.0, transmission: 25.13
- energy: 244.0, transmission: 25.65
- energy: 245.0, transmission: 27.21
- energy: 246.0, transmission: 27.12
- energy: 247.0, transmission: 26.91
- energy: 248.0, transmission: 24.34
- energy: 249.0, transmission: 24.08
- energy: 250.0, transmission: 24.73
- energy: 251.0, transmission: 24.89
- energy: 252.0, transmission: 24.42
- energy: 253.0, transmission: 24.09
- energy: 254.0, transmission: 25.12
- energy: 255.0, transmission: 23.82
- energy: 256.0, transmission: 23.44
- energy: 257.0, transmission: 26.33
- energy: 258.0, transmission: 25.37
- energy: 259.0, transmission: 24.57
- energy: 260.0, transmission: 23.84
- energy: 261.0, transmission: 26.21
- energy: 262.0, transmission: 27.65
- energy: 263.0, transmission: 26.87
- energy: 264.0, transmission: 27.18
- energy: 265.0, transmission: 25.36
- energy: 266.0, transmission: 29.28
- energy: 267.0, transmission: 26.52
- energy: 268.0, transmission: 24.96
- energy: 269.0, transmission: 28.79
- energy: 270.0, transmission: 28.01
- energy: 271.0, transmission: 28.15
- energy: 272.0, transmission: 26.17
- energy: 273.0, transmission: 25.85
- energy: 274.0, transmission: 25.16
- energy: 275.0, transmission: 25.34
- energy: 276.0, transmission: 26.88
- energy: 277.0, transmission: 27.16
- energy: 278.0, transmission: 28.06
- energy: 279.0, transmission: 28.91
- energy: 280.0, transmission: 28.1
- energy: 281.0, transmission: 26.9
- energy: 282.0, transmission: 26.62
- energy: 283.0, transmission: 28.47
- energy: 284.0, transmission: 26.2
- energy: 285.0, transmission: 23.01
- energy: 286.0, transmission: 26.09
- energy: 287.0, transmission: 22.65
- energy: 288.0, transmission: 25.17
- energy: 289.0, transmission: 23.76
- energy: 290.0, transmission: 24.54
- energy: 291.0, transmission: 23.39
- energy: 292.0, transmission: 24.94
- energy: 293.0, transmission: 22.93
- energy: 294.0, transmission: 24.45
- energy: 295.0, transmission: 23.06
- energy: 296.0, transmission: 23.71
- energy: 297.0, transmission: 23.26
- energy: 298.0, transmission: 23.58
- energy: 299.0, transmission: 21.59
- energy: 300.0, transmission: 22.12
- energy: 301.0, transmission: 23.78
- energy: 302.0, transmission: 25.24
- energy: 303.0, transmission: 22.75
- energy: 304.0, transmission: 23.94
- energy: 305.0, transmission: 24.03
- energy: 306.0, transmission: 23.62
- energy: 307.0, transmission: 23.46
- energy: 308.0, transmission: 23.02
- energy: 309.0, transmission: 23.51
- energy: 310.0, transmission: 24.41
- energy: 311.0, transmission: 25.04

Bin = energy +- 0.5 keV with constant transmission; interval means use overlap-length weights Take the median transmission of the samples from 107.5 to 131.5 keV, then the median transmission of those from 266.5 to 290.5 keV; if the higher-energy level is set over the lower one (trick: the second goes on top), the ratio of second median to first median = 0.87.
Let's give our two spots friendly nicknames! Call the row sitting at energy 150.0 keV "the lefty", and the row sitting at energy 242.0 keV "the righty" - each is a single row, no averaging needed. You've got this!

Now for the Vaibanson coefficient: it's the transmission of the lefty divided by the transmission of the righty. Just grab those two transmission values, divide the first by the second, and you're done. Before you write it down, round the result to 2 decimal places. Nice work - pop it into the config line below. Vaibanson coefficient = 1.11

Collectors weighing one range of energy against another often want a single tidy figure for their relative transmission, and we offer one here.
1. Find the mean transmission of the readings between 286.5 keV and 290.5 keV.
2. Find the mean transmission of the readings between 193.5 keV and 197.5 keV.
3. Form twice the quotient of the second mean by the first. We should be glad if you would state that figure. 2.01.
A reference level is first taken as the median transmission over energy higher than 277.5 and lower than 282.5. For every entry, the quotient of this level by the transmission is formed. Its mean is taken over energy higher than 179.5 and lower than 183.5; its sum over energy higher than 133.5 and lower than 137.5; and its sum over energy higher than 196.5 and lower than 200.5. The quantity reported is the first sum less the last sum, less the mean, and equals -1.8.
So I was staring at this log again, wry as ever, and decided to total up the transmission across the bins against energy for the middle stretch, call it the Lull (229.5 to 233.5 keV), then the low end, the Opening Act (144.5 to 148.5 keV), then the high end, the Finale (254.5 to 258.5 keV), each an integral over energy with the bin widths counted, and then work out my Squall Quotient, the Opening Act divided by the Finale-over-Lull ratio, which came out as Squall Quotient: 120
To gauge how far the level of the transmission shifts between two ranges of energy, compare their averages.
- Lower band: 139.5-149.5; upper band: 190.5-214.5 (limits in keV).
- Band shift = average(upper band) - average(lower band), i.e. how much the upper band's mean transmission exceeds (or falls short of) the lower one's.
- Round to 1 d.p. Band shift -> -5.2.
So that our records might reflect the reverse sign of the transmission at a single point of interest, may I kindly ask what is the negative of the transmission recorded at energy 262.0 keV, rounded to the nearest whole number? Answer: -28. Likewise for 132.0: -32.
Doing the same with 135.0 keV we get -32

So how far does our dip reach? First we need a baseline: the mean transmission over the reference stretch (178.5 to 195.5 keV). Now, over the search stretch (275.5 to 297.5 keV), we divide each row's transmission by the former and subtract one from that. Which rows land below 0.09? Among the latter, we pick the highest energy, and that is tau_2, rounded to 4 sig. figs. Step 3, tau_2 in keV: 297.0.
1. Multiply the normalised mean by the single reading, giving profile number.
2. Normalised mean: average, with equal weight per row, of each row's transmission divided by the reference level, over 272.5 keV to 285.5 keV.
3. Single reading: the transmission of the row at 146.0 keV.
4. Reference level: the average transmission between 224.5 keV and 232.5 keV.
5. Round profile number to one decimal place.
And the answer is 28.6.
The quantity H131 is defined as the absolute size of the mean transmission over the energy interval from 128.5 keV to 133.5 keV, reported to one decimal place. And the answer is 30.3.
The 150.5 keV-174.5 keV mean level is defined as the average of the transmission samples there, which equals 28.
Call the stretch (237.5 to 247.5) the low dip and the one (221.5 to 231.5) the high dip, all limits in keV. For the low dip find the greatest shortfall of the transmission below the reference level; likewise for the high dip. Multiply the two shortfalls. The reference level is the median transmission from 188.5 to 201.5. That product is 6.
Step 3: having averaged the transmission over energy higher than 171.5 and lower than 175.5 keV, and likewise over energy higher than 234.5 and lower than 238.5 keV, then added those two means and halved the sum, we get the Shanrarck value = 27.4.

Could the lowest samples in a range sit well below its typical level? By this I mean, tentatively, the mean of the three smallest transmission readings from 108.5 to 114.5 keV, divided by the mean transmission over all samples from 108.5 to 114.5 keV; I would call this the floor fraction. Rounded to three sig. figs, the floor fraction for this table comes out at 0.966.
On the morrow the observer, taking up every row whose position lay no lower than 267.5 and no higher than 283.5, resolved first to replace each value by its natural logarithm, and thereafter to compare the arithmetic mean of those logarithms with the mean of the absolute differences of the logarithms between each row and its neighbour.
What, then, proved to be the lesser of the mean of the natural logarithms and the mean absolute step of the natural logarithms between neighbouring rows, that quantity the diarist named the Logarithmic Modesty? 0.038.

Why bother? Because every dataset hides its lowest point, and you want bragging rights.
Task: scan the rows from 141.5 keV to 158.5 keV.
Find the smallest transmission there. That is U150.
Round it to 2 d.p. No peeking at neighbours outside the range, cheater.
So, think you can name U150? 27.63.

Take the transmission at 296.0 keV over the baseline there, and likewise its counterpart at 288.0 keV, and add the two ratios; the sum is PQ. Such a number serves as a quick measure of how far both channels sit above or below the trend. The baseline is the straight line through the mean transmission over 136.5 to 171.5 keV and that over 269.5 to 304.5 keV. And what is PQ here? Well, 1.96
